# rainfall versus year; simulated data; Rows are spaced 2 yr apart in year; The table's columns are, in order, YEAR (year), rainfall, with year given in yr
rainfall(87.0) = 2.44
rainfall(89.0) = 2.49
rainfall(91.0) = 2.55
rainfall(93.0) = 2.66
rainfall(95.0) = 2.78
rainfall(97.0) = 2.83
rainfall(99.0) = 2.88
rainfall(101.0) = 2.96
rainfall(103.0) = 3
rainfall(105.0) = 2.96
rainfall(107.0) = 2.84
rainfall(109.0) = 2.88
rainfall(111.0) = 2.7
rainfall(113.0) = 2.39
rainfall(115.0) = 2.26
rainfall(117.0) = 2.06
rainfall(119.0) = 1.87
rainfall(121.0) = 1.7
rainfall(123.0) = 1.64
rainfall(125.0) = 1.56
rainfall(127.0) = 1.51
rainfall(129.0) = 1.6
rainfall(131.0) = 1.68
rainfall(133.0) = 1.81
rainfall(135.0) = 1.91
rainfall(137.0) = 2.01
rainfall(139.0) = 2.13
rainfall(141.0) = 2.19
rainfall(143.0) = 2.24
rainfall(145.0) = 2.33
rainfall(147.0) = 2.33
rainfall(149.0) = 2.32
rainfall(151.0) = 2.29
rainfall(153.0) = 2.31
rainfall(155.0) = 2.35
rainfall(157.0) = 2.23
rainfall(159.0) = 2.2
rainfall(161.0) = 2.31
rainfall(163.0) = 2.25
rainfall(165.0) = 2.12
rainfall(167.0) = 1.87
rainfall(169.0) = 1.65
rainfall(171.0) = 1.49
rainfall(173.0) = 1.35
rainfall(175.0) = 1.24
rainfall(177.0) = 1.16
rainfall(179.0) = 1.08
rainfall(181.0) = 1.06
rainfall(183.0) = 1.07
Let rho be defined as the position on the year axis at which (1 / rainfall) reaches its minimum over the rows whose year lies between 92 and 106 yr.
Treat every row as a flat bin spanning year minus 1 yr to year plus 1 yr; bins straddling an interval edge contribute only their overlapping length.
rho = 103.0 yr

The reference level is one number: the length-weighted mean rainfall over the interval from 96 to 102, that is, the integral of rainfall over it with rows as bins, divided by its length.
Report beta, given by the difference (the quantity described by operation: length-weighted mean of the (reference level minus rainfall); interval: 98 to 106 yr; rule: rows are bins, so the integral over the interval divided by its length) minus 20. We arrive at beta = -20.1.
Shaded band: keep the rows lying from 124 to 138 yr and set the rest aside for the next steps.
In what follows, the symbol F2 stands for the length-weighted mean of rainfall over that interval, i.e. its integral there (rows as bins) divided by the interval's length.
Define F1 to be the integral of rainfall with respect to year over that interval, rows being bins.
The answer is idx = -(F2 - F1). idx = 22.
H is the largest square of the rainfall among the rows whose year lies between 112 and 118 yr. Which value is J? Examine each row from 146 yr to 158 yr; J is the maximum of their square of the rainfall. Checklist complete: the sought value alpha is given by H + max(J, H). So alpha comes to 11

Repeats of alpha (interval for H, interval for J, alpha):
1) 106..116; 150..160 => 17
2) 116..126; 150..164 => 10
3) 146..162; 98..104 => 15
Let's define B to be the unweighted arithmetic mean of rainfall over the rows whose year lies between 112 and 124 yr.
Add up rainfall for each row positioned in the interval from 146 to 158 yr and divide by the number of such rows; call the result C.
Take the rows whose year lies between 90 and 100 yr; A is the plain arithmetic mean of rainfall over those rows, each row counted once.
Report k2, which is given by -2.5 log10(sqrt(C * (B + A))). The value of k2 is -1.30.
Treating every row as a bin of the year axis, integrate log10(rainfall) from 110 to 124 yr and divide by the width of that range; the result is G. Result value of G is 0.31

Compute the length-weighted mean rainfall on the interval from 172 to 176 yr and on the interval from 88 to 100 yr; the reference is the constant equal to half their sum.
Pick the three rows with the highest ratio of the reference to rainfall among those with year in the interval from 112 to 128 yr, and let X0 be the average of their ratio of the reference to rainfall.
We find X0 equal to 1.3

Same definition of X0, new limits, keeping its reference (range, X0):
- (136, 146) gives 0.9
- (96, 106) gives 0.7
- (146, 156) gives 0.9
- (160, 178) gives 1.6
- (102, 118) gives 0.9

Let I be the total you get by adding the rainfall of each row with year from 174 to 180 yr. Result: 3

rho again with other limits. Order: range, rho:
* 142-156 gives 155.0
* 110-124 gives 111.0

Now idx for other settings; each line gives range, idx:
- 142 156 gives 30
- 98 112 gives 38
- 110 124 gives 27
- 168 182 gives 17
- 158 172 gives 26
